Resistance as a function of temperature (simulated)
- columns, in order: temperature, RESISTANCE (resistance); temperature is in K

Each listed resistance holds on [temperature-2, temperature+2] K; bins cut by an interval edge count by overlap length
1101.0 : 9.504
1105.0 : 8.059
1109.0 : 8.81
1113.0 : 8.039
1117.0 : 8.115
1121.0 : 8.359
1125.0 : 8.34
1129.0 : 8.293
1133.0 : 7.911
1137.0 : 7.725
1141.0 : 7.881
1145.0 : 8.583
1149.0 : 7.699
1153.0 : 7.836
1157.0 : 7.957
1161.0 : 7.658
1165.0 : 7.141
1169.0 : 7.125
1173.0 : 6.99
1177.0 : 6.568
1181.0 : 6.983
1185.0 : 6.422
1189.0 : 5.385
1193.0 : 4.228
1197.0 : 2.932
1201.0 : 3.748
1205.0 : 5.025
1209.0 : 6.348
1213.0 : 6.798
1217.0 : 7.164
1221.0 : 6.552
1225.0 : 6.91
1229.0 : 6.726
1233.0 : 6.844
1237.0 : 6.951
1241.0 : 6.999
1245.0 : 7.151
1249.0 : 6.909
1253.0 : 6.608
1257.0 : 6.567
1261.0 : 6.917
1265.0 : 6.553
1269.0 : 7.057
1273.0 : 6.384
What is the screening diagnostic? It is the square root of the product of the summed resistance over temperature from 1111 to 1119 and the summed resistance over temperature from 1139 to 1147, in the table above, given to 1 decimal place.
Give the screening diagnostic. 16.3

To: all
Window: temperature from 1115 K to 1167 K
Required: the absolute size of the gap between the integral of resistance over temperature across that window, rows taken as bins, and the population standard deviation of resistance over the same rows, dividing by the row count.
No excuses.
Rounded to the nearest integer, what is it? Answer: 414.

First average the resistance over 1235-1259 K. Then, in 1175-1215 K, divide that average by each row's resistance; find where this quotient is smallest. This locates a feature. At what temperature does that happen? 1181.0 K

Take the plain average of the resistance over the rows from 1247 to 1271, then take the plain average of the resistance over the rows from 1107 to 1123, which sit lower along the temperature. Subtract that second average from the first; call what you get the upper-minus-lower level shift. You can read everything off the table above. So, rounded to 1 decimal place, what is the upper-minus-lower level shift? -1.6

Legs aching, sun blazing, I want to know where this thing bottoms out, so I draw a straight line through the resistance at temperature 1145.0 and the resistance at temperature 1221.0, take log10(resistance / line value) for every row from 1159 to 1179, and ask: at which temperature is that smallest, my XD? 1177.0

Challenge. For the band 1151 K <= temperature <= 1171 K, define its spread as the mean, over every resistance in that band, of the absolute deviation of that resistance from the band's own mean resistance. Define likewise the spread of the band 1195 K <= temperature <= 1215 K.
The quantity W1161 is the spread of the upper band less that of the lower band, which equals 1.0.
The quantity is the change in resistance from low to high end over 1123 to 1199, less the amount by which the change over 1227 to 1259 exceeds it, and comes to -11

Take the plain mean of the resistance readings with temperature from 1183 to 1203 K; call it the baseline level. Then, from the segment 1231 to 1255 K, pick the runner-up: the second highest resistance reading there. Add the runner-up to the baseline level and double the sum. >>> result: 23.1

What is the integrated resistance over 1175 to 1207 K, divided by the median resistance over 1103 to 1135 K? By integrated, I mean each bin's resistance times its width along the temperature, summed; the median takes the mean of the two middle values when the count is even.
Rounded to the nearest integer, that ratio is 20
